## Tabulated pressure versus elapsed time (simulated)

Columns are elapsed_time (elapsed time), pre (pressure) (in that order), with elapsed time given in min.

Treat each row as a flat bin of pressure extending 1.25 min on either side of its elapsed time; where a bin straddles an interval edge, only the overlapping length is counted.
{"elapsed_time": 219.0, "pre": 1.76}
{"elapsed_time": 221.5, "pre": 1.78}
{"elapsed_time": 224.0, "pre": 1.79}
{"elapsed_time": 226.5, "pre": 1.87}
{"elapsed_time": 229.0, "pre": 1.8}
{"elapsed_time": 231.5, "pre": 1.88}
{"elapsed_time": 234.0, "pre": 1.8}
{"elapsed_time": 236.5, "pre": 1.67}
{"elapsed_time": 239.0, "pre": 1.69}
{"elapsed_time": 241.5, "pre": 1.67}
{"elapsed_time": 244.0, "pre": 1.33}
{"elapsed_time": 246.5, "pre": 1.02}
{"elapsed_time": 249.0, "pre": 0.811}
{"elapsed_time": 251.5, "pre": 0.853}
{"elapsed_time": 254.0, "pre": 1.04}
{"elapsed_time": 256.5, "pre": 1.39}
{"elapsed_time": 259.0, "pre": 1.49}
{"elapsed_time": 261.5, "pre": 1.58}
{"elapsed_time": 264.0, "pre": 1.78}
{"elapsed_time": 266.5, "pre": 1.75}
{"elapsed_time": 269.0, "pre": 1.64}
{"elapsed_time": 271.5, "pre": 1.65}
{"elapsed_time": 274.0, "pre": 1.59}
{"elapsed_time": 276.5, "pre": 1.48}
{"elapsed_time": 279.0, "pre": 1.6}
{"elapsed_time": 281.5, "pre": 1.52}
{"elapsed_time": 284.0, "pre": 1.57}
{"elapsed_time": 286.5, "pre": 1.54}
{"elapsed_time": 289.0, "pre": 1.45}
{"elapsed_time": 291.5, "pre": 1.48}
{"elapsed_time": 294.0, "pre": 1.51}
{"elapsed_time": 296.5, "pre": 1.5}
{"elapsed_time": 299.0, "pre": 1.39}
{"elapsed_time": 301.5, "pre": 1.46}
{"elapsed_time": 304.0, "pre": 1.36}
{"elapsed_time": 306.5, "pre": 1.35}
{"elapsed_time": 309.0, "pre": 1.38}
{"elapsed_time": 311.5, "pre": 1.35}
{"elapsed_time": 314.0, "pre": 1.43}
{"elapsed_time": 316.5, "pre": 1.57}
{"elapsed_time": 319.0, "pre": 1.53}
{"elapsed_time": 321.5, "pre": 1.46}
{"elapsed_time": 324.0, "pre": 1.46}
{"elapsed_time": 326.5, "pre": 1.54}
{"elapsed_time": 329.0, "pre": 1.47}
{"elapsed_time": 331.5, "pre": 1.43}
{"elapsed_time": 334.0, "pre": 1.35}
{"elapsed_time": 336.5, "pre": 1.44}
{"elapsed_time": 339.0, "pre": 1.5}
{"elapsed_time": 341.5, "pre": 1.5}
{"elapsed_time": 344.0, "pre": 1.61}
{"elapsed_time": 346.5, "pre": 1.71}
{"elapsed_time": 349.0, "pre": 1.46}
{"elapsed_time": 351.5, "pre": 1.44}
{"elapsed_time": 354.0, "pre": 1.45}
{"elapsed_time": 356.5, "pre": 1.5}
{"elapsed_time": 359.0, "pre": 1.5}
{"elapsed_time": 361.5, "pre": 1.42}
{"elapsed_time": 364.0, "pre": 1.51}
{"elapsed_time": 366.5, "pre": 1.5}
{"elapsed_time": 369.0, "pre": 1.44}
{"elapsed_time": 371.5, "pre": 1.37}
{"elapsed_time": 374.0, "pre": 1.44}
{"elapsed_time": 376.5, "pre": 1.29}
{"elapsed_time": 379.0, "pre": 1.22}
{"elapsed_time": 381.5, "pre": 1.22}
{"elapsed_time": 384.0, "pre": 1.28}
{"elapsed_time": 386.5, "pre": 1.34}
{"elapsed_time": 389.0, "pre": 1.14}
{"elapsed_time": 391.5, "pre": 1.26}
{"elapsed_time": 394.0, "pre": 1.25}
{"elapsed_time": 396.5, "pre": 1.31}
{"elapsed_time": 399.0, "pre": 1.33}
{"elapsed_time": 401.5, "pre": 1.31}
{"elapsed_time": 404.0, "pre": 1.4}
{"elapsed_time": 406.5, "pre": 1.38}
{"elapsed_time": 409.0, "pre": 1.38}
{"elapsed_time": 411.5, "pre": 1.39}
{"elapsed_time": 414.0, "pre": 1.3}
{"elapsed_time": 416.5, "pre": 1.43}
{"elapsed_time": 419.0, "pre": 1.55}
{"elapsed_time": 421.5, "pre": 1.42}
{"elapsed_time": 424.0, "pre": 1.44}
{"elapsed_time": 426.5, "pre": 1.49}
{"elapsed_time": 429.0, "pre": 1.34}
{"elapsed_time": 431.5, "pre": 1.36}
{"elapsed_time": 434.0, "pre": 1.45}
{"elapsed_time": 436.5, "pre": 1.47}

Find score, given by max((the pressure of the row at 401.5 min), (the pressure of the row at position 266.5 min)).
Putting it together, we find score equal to 1.75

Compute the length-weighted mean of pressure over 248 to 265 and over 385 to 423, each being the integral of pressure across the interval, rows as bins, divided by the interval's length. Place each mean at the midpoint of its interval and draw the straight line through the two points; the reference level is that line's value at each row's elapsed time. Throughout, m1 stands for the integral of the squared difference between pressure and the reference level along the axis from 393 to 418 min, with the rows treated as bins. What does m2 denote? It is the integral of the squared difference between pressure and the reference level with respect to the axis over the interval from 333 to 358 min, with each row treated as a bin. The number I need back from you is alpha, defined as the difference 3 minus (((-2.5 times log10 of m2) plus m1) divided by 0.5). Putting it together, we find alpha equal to 3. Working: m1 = 0.1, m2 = 1.01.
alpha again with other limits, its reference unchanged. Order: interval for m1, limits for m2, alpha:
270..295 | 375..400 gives -4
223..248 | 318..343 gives -9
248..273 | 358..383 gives -6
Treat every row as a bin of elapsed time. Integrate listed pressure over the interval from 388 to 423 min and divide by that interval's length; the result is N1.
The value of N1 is 1.35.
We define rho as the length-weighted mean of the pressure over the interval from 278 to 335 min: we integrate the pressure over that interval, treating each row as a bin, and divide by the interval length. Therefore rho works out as 1.47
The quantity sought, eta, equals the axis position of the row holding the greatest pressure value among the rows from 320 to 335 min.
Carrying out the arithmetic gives 326.5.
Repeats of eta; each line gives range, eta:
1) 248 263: 261.5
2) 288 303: 294.0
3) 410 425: 419.0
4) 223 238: 231.5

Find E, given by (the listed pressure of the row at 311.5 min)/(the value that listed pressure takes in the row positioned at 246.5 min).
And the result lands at 1.32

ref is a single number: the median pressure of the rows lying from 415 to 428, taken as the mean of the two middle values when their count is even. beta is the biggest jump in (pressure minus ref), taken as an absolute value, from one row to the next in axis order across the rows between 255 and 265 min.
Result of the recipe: 0.20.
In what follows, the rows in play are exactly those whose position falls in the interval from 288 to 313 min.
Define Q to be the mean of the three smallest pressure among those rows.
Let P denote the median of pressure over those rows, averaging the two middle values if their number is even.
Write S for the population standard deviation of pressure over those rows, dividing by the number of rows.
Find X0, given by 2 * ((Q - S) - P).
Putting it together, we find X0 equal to -0.25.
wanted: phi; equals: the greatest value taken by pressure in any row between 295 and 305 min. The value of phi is 1.5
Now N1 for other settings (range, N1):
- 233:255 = 1.32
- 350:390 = 1.38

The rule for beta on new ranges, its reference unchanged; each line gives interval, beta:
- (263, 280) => 0.12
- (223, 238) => 0.13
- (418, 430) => 0.15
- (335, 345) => 0.11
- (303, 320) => 0.14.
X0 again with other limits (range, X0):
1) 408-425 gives -0.27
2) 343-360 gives -0.28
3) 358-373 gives -0.22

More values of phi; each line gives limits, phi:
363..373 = 1.51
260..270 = 1.78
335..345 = 1.61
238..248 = 1.69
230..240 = 1.88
